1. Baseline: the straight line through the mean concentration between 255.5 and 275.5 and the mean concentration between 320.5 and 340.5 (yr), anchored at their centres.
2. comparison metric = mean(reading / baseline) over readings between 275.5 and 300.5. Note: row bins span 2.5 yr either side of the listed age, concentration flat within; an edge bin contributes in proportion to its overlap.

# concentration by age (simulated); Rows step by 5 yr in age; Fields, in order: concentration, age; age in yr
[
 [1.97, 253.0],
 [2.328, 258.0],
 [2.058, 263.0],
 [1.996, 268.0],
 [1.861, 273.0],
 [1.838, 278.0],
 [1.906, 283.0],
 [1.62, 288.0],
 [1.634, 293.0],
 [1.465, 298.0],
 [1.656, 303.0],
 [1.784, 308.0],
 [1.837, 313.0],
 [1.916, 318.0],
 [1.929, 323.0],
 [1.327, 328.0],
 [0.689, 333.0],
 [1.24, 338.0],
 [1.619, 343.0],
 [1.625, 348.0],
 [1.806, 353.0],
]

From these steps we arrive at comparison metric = 0.941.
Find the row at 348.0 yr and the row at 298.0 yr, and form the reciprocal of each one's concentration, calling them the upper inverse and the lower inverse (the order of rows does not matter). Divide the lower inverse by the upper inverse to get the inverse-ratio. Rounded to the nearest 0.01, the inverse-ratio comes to 1.11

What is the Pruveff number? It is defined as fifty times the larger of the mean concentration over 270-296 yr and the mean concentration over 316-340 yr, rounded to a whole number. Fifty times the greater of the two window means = 89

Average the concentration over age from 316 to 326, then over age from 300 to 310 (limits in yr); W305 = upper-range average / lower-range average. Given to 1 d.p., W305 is 1.1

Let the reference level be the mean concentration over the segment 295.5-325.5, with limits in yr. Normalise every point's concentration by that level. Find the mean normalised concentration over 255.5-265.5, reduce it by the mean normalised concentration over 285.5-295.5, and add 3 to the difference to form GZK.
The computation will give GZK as 3.32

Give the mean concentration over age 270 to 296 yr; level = 1.77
